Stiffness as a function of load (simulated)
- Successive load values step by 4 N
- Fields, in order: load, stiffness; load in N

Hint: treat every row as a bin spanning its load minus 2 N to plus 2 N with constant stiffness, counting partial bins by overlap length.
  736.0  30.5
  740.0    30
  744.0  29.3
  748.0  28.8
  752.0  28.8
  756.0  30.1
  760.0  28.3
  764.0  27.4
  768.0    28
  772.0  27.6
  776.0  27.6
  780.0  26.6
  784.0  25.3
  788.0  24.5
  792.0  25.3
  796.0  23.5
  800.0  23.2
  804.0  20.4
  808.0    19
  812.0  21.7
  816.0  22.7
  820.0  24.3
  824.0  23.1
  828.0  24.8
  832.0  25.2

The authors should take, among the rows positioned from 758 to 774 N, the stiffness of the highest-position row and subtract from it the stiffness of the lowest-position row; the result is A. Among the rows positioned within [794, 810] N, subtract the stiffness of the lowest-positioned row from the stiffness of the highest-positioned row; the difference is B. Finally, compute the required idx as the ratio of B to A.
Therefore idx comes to 6.4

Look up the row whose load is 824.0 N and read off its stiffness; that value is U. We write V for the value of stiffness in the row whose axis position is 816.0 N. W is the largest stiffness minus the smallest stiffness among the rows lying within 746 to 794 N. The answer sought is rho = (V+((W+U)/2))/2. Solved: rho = 18.5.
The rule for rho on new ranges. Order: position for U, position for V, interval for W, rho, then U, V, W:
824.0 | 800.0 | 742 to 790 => 18.8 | 23.1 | 23.2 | 5.6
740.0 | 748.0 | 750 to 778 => 22.6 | 30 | 28.8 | 2.7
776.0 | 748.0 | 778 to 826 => 23.2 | 27.6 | 28.8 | 7.6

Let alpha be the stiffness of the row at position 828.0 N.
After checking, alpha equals 24.8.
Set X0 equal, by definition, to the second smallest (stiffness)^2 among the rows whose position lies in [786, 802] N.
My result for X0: 552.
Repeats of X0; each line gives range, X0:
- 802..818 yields 416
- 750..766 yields 801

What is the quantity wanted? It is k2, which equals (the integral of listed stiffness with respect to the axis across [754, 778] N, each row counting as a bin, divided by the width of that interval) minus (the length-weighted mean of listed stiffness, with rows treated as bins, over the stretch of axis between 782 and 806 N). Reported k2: 4.5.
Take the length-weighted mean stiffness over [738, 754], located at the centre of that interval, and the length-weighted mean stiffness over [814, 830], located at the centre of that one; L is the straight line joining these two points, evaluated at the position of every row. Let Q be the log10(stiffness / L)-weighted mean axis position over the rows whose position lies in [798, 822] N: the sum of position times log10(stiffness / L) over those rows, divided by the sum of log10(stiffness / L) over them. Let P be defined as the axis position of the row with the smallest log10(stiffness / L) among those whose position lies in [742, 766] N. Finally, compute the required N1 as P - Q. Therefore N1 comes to -43.0 N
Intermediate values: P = 764.0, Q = 807.0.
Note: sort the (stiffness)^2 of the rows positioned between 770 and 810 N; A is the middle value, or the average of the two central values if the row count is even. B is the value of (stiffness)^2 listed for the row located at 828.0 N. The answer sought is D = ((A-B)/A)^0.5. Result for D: 0.1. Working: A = 620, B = 615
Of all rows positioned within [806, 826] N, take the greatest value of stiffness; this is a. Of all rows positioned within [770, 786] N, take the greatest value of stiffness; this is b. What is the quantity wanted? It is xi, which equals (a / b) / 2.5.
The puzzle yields 0.35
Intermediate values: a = 24.3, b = 27.6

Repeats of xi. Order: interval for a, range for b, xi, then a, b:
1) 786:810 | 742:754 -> 0.35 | 25.3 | 29.3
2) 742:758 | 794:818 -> 0.51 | 30.1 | 23.5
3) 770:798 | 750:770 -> 0.37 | 27.6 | 30.1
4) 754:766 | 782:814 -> 0.48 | 30.1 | 25.3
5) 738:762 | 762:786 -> 0.43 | 30.1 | 28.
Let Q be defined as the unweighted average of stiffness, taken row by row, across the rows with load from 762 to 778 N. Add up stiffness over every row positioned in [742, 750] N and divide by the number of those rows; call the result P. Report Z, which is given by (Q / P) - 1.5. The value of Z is -0.55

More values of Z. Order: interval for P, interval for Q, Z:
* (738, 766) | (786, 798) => -0.66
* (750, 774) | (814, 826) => -0.68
